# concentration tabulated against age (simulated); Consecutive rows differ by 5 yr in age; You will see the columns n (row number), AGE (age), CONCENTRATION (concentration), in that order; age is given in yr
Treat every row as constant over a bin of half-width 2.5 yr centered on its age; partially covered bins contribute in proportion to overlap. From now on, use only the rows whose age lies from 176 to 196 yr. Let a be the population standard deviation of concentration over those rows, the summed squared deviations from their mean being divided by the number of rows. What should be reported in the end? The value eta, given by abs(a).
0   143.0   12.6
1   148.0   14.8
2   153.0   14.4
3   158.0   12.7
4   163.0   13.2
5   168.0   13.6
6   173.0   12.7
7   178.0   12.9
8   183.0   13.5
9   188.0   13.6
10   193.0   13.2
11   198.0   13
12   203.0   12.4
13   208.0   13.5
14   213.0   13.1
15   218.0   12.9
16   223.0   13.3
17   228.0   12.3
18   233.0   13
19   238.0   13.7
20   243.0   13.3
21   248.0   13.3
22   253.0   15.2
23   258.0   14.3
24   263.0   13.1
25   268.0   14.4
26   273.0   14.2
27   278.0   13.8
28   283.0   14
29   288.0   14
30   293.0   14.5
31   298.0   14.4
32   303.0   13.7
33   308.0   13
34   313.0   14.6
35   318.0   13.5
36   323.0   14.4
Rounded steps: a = 0.3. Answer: 0.3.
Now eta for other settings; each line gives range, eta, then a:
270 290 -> 0.1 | 0.1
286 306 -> 0.3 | 0.3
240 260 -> 0.8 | 0.8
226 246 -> 0.5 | 0.5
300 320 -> 0.6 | 0.6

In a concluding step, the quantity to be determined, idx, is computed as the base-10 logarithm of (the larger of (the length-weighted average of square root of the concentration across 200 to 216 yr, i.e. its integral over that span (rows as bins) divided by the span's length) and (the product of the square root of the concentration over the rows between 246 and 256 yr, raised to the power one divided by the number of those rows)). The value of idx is 0.576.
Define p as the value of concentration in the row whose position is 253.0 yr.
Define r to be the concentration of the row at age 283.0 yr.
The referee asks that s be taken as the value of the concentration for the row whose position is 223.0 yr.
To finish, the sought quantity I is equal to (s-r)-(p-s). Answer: -3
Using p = 15.2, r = 14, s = 13.3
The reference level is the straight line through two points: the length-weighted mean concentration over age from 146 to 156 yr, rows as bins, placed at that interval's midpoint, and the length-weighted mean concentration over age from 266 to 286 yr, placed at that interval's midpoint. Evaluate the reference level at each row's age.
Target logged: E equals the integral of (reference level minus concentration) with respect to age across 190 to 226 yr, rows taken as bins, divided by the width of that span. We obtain 1.3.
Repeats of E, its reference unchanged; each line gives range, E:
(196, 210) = 1.4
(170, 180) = 1.6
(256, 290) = 0.1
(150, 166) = 1.0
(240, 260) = 0.2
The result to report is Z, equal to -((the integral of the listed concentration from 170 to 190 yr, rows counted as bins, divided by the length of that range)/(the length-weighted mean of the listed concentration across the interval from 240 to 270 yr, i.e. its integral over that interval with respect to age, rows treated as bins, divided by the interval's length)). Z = -0.95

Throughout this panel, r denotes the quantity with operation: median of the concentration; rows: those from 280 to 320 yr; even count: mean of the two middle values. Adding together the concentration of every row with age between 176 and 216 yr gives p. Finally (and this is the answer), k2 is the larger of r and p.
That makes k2 105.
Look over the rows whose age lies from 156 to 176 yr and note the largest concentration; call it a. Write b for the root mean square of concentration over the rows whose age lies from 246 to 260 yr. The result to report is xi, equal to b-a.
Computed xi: 0.7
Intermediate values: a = 13.6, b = 14.3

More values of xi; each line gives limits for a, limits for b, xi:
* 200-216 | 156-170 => -0.3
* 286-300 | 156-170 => -1.3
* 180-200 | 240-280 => 0.4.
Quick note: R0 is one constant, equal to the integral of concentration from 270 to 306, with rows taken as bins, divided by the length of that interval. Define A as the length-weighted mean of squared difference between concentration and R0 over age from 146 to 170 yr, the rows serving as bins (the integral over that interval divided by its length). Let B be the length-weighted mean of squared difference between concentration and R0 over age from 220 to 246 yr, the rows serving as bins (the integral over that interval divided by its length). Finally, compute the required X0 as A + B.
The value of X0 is 1.84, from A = 0.7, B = 1.1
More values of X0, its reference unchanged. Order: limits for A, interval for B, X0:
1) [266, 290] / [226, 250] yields 1.14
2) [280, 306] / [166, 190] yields 0.94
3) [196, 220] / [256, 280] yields 1.57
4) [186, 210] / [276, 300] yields 1.16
